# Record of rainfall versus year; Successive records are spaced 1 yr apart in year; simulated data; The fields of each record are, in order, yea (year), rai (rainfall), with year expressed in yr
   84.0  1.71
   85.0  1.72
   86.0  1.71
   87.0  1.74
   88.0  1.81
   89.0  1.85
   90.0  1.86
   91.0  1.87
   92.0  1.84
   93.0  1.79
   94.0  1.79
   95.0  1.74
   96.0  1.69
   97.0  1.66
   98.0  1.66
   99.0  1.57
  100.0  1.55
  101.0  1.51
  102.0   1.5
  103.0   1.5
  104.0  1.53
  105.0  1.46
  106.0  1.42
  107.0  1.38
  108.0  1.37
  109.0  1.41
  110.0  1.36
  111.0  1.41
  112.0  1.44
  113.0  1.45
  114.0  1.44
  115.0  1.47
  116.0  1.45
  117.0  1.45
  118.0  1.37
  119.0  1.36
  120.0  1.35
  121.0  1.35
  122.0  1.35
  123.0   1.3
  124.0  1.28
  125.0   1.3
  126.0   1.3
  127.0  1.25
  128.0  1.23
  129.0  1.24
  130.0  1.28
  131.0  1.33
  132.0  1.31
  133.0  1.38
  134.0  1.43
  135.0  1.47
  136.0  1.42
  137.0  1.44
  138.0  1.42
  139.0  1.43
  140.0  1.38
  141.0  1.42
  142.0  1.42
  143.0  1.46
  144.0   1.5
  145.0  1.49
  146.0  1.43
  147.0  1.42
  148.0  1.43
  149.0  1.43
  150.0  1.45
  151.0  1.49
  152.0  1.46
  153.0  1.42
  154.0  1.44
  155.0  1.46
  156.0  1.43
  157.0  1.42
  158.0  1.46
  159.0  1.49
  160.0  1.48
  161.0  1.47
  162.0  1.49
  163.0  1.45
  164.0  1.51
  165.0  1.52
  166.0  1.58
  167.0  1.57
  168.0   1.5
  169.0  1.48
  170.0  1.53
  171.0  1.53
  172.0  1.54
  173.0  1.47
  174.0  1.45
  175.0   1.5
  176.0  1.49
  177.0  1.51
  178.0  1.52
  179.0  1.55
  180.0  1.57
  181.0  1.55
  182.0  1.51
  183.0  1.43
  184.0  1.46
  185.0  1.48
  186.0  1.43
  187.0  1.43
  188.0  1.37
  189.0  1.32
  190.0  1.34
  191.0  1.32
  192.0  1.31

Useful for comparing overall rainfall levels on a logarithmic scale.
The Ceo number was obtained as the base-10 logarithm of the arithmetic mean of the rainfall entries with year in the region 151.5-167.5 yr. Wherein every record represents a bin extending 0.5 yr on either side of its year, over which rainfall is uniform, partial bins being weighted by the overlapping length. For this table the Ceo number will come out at 0.170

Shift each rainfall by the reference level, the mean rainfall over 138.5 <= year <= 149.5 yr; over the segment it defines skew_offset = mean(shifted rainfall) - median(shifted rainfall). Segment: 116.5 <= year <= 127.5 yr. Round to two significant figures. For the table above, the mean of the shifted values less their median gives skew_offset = -0.017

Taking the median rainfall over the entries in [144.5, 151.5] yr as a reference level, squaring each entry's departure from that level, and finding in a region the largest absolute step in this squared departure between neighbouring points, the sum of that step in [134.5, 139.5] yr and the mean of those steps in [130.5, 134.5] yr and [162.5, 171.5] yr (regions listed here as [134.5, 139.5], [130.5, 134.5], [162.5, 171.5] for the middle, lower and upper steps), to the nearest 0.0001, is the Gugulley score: 0.0148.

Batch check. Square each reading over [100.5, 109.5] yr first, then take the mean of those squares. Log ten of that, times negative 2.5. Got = -0.81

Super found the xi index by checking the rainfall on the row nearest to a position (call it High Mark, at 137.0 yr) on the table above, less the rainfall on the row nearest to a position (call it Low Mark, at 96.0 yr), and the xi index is -0.25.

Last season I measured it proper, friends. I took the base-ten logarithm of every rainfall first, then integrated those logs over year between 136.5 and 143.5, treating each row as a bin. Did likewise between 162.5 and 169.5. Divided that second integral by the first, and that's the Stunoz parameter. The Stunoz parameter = 1.18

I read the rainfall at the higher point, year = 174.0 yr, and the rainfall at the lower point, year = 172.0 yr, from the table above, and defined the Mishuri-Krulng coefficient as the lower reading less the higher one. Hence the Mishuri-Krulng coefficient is 0.09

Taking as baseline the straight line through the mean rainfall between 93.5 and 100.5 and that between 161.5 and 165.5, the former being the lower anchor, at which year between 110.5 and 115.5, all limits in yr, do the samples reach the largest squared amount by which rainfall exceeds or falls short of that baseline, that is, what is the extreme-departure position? 111.0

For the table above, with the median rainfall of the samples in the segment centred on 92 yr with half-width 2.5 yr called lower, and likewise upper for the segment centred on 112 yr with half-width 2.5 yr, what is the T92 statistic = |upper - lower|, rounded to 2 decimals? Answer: 0.40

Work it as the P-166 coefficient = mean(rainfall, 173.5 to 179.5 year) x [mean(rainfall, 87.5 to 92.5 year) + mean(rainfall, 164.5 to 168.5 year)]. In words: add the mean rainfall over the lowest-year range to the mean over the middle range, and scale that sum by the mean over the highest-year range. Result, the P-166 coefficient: 5.09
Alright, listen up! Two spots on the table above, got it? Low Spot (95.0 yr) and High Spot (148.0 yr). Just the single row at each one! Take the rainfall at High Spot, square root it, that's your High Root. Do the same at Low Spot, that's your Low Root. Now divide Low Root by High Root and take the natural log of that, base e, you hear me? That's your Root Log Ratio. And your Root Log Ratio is 0.10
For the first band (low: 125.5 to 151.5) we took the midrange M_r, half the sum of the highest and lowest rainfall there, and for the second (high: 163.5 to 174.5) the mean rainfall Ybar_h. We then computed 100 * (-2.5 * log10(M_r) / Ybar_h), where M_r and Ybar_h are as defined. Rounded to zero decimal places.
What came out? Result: -22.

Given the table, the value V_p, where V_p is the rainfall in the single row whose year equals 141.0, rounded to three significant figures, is 1.42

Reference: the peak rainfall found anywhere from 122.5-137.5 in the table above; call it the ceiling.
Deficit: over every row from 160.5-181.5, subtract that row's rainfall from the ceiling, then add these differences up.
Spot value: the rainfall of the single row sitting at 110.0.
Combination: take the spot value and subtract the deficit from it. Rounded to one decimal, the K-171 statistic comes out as 2.3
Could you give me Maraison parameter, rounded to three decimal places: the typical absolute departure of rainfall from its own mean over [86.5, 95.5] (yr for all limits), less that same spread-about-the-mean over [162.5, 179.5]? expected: 0.011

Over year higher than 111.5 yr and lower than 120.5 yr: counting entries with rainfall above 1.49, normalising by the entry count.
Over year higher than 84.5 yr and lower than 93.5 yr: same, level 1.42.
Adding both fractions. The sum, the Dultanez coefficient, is 1.00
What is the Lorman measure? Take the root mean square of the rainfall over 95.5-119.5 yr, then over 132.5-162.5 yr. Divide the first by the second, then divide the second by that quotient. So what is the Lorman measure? 1.41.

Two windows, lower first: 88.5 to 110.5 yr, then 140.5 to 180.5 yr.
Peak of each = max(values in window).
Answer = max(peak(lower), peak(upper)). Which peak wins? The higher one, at 1.87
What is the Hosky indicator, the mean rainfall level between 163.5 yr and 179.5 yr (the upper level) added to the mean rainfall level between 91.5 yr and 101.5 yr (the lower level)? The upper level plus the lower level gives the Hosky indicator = 3.20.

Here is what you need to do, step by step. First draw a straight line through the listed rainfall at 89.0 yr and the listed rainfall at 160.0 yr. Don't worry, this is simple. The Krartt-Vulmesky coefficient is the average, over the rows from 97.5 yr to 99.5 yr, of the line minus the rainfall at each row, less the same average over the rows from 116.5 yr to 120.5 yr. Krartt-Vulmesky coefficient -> -0.13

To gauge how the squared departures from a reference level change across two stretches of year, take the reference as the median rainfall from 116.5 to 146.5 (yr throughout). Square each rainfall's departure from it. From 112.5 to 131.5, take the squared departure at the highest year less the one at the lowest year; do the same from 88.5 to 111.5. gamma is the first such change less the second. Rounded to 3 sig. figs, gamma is 0.221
